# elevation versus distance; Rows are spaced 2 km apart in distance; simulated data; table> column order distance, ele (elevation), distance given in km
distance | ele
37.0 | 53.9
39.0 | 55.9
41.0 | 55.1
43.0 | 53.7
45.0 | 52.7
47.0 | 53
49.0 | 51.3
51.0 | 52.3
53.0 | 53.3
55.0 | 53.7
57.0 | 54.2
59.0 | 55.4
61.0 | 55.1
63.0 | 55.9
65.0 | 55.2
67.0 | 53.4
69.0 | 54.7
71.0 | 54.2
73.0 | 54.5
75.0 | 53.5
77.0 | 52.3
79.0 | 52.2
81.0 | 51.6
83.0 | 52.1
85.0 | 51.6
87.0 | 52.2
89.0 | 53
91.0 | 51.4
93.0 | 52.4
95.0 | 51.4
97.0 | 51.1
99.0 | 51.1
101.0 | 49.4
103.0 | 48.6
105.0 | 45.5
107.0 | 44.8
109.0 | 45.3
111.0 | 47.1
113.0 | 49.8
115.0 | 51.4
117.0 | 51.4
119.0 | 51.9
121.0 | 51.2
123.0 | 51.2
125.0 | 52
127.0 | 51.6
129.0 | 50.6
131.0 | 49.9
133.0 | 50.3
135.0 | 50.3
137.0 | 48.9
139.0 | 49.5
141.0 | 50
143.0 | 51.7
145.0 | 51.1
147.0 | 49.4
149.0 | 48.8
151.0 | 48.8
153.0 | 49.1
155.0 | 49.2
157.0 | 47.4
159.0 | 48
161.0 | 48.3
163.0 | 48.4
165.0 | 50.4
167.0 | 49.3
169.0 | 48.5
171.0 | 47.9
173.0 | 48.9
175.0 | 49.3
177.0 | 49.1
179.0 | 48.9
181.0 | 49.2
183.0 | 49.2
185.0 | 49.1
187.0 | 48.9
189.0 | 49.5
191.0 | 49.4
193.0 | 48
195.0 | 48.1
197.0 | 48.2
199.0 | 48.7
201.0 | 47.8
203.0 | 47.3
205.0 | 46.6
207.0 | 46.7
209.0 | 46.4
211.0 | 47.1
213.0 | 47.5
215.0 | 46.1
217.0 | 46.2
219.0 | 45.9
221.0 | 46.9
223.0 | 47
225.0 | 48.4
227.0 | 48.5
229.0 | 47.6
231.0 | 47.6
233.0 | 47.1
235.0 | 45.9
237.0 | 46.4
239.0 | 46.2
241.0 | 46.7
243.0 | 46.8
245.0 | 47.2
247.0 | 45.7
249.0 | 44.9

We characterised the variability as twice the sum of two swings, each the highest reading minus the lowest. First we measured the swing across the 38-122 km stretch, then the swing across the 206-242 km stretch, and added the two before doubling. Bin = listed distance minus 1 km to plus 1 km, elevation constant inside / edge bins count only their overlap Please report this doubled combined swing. 27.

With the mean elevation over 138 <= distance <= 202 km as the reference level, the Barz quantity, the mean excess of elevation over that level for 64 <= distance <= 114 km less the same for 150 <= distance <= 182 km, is 2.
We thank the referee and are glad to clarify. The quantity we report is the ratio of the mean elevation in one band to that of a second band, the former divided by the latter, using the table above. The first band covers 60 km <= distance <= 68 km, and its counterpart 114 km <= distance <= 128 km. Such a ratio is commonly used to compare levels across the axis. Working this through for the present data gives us 1.07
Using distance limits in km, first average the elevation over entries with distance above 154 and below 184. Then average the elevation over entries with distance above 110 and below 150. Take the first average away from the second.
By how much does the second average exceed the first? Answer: 1.6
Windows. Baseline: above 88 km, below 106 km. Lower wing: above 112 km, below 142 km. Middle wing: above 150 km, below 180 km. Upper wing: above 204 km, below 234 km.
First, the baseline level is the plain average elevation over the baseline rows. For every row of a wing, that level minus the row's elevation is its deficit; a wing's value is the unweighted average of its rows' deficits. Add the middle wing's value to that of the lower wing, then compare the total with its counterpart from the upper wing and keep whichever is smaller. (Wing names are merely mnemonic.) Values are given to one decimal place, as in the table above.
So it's 1.4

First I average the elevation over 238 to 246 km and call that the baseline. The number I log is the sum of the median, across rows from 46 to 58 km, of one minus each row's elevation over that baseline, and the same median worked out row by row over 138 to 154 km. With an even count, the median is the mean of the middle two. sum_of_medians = -0.20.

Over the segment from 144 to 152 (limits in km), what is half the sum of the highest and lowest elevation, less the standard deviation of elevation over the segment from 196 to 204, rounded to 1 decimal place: 49.4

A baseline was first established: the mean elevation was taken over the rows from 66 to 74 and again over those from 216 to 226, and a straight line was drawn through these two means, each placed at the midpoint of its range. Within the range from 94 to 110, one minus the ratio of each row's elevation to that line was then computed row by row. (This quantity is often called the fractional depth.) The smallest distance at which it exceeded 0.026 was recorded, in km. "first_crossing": 95.0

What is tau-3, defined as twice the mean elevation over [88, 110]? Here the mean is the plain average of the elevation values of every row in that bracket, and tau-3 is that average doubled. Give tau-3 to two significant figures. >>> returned 99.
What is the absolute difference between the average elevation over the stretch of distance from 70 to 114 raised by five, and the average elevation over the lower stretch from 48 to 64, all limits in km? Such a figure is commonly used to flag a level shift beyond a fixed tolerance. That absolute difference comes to 1.8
